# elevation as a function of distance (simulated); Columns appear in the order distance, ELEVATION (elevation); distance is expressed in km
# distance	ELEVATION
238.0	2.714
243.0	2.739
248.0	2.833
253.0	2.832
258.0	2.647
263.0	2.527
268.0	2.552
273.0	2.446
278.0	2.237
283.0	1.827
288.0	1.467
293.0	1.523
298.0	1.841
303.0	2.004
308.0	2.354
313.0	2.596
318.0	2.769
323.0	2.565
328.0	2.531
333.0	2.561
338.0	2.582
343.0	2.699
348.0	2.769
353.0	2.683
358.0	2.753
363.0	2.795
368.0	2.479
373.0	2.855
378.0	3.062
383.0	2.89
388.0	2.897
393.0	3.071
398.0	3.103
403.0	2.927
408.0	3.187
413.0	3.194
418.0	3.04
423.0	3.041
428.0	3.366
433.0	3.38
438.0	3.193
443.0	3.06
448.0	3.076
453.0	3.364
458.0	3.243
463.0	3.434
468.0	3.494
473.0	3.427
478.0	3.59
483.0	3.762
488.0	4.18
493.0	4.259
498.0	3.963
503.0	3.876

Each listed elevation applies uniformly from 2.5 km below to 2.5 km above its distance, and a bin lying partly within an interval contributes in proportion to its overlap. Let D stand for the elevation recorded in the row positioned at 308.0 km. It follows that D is 2.354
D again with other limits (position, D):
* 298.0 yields 1.841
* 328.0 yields 2.531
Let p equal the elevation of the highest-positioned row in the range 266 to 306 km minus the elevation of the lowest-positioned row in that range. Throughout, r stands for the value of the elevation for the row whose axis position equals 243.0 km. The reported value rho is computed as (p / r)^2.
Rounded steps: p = -0.5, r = 2.739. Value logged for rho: 0.040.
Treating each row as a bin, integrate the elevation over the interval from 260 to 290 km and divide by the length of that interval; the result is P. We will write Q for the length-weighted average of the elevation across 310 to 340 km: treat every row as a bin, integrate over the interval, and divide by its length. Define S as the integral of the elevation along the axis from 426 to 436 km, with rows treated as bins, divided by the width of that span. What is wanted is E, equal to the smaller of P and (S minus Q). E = 0.8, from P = 2.2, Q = 2.60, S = 3.4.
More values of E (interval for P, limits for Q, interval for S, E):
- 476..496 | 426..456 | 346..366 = -0.5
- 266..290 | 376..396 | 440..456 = 0.2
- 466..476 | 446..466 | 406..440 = -0.1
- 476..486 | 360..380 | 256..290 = -0.5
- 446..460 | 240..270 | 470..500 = 1.2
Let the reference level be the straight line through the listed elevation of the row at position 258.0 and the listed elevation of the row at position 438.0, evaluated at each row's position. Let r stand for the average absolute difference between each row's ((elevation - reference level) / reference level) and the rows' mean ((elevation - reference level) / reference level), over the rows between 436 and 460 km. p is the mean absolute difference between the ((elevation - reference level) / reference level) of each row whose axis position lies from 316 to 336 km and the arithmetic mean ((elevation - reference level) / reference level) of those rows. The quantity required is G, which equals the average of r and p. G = 0.030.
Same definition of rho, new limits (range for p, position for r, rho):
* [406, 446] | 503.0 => 0.001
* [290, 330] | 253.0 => 0.127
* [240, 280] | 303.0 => 0.063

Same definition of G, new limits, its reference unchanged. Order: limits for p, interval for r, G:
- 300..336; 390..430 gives 0.043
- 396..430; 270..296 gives 0.085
